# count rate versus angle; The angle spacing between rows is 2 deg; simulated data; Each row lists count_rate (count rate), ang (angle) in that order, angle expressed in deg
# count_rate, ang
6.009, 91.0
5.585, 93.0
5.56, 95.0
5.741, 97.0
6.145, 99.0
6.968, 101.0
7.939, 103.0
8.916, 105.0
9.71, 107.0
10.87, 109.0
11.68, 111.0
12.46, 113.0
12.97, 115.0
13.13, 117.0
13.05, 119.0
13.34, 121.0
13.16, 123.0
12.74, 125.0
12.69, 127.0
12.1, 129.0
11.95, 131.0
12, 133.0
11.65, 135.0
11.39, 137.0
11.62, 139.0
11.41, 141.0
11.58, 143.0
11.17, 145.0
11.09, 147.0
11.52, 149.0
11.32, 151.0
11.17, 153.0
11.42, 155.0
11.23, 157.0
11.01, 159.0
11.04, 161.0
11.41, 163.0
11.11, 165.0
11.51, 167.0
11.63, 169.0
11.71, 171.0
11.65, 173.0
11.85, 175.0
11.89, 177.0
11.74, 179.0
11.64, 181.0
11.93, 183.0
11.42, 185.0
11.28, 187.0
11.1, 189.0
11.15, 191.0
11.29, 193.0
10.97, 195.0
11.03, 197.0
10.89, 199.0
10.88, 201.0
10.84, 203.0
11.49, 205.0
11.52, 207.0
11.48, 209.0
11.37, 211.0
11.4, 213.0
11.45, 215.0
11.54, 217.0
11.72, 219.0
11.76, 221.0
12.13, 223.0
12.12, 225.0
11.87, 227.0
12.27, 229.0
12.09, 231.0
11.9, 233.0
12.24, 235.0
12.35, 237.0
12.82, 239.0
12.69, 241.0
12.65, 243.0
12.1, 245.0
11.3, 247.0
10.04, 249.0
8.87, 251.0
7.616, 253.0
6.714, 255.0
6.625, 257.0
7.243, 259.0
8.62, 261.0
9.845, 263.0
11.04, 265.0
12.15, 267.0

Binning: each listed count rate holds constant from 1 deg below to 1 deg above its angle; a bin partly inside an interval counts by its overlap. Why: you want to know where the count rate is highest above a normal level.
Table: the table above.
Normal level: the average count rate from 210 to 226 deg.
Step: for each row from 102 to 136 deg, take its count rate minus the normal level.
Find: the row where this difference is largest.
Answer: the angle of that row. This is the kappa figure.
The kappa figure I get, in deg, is 121.0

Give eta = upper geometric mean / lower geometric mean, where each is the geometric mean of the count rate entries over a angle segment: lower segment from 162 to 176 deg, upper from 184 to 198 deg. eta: 0.968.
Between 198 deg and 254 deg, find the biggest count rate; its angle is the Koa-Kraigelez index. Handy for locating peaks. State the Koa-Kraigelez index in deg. 239.0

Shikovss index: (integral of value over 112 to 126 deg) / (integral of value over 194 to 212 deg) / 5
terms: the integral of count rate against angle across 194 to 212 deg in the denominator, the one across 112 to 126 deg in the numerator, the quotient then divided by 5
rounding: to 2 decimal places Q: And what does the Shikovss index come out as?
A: 0.18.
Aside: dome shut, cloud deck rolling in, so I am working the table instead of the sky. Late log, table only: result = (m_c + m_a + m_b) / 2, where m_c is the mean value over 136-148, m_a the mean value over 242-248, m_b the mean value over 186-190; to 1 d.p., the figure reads 17.3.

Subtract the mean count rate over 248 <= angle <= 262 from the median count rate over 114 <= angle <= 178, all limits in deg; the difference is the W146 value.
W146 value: 3.7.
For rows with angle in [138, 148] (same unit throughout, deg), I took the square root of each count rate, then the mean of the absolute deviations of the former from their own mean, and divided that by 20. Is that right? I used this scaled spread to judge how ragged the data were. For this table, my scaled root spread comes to 0.0014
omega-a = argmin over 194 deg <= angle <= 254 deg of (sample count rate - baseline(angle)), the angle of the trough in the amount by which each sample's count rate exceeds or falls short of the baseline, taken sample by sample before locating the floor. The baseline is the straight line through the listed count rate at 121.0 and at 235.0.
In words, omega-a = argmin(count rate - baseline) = 253.0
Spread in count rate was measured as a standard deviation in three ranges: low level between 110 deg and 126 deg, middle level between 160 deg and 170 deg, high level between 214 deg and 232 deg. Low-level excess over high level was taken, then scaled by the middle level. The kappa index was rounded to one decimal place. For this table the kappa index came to 1.0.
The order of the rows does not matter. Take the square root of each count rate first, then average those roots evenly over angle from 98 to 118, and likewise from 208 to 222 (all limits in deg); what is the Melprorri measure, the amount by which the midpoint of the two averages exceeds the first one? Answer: 0.12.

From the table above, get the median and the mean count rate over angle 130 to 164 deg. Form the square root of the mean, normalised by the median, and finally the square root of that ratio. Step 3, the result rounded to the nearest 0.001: 0.544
